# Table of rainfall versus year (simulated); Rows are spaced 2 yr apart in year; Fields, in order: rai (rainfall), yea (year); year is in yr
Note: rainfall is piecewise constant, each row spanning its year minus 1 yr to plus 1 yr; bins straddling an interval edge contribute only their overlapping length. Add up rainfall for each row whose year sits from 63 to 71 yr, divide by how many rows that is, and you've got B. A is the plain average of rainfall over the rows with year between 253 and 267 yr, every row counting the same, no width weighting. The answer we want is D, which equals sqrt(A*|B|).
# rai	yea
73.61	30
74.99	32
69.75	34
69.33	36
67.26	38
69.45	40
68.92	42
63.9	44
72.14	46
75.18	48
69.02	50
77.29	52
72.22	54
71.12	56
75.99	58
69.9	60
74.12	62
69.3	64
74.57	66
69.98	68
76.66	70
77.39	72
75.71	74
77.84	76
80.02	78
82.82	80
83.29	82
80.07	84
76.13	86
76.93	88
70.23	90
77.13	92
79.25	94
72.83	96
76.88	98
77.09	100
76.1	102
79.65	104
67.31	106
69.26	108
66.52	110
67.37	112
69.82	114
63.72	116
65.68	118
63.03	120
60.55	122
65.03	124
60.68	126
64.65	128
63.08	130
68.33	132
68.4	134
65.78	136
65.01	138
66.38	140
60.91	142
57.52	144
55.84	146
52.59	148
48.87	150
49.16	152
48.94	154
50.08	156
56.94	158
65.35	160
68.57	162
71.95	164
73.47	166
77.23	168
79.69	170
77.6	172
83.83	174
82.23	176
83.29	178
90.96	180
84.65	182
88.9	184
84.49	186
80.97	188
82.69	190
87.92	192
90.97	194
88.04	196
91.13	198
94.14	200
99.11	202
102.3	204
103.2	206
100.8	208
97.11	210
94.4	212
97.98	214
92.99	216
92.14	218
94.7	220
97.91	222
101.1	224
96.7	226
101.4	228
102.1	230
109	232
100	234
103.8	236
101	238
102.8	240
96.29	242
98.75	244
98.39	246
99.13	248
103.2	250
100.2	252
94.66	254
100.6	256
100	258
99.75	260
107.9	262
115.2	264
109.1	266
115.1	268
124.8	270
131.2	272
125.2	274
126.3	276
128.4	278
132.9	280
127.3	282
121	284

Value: 87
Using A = 104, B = 73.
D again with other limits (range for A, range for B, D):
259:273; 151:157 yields 75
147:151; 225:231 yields 71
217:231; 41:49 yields 83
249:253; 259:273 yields 108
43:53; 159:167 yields 71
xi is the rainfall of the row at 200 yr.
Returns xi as 94.14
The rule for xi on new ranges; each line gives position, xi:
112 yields 67.37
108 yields 69.26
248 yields 99.13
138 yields 65.01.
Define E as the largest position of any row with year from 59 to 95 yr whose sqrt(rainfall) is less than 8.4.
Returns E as 90 yr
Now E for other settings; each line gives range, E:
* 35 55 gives 50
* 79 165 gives 162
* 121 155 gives 154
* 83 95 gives 90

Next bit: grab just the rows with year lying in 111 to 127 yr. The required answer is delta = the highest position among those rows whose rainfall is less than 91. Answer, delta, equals 126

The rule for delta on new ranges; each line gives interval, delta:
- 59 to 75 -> 74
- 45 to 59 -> 58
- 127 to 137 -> 136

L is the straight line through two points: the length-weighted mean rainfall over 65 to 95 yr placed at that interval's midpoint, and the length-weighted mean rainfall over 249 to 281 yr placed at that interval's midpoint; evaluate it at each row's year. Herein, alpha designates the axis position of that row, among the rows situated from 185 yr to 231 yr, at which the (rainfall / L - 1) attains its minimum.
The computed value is 188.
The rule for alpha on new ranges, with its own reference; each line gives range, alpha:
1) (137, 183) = 154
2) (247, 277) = 254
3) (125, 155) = 154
